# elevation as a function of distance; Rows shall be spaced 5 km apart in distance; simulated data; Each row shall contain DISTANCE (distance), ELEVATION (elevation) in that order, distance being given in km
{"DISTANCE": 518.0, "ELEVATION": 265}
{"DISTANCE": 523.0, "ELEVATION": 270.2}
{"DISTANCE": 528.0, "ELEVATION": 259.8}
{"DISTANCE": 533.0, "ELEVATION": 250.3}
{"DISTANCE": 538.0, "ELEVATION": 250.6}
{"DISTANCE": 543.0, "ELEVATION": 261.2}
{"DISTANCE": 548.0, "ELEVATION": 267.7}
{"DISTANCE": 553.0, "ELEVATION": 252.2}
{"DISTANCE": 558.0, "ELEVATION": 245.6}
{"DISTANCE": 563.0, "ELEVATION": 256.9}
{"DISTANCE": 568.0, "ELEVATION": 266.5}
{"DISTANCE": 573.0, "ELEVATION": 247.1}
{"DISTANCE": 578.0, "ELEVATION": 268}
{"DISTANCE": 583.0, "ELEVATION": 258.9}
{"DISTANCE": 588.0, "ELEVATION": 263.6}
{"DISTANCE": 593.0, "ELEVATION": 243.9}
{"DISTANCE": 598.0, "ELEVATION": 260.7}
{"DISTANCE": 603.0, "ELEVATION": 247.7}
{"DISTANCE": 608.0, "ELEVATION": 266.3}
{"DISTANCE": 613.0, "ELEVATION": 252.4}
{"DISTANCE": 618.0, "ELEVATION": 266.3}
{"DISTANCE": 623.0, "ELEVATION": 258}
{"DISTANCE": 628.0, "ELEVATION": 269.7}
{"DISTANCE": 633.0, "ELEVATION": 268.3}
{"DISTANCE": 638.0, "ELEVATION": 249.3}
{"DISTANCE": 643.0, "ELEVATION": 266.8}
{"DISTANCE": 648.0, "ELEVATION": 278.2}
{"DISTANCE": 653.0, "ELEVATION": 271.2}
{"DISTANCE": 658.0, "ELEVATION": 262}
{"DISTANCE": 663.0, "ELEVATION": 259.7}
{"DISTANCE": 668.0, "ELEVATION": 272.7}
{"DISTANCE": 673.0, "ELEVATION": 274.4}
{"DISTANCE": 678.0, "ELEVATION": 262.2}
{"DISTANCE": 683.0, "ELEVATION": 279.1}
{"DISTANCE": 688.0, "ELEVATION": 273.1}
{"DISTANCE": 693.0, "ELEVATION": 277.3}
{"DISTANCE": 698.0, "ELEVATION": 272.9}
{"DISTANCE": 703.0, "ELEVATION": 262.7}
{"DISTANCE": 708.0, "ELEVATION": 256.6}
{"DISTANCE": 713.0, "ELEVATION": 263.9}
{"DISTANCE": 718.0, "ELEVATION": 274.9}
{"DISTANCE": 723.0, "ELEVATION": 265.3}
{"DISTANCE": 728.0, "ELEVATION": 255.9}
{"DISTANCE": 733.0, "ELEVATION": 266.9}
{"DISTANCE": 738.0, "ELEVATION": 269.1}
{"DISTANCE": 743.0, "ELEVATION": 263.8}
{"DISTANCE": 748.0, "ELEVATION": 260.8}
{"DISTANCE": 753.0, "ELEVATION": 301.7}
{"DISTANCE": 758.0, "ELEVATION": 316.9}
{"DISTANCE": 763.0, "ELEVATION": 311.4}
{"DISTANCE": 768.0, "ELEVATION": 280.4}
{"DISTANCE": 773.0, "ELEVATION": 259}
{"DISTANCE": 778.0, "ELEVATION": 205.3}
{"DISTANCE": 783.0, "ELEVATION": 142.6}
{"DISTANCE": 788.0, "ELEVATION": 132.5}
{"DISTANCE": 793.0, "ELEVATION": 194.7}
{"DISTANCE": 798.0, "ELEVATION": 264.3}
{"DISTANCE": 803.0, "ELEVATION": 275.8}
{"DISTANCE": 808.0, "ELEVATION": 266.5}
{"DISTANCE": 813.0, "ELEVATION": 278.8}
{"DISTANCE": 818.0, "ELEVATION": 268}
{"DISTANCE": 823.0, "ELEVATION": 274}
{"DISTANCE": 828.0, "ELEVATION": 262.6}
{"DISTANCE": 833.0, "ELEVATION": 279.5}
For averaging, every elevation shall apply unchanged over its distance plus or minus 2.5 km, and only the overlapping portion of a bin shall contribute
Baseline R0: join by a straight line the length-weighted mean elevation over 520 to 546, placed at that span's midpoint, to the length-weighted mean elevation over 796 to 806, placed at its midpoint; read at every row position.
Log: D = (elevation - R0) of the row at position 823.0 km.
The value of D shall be 3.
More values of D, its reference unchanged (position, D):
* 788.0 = -137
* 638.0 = -14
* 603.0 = -14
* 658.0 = -2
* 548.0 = 8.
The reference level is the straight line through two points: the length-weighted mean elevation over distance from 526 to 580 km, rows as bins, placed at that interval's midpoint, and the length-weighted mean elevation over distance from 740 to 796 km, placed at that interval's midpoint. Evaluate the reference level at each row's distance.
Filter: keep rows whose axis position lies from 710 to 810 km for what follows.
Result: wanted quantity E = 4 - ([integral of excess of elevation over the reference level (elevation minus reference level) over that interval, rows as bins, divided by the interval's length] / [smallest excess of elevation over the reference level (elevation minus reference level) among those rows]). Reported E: 4.1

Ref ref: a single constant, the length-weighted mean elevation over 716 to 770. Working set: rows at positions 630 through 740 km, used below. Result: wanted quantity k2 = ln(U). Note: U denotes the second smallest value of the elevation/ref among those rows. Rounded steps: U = 0.92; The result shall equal -0.09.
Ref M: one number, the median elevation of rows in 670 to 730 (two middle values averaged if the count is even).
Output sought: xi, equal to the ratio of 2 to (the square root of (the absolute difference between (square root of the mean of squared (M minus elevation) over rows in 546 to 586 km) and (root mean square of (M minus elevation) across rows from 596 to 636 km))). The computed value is 1.12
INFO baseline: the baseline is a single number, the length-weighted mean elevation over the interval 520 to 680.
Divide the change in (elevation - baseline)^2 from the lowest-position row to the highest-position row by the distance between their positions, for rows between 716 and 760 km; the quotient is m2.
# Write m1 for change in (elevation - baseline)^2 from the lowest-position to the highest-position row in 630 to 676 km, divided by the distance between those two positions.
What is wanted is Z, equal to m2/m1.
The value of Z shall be 23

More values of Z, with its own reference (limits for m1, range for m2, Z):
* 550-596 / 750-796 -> 13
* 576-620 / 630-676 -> -6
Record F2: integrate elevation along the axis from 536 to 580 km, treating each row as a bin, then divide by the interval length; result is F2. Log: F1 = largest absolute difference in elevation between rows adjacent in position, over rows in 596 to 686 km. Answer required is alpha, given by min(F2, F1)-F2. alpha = -238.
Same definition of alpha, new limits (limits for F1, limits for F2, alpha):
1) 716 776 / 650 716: -228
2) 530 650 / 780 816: -202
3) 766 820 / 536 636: -189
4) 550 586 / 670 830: -239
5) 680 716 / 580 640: -249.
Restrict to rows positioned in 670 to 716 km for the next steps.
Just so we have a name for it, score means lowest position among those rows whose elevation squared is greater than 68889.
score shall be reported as 673.0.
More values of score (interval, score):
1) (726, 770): 733.0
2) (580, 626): 588.0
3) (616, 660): 618.0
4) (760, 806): 763.0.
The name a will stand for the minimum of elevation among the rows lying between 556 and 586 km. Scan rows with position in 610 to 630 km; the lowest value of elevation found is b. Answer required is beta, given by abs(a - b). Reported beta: 7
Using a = 245.6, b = 252.4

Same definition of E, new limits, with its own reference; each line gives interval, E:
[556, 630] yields 4.4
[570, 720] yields 5.3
